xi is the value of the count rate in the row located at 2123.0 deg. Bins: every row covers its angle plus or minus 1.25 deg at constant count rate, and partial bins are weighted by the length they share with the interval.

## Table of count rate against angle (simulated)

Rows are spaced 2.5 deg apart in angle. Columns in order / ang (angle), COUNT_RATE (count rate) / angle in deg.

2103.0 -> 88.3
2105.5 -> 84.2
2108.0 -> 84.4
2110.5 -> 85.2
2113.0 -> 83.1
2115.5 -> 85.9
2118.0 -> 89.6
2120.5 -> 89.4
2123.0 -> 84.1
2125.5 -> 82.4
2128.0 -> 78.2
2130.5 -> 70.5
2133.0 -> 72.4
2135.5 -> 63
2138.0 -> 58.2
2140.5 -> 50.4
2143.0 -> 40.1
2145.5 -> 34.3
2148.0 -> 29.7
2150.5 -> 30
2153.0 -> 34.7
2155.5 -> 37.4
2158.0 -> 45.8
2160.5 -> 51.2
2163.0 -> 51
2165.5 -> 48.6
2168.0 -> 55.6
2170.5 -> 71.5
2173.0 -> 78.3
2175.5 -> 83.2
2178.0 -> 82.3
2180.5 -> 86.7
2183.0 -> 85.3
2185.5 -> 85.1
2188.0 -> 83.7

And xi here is 84.1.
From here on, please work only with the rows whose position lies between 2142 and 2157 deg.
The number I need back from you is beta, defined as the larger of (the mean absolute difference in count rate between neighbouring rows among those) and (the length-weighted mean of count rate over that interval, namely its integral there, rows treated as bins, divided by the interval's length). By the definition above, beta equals 34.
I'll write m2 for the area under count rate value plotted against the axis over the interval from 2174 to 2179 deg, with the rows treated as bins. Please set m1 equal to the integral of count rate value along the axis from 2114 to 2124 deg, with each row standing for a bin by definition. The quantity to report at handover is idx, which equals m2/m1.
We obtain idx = 0.47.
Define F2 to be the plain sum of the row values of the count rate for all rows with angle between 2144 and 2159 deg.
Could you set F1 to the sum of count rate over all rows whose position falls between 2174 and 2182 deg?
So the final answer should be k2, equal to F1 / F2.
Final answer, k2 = 1.19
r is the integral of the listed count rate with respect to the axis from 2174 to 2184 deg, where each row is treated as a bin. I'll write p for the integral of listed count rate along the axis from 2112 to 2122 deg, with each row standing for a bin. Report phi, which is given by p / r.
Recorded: 1.0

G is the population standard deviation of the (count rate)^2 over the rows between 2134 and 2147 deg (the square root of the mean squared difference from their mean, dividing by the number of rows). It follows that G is 1048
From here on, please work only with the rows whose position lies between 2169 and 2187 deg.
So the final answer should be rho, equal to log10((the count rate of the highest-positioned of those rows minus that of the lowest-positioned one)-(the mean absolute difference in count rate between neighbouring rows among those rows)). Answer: 1.02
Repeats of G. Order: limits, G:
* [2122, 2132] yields 810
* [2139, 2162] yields 629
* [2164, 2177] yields 1744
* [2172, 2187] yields 449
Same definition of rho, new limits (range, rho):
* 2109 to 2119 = 0.19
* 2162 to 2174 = 1.28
